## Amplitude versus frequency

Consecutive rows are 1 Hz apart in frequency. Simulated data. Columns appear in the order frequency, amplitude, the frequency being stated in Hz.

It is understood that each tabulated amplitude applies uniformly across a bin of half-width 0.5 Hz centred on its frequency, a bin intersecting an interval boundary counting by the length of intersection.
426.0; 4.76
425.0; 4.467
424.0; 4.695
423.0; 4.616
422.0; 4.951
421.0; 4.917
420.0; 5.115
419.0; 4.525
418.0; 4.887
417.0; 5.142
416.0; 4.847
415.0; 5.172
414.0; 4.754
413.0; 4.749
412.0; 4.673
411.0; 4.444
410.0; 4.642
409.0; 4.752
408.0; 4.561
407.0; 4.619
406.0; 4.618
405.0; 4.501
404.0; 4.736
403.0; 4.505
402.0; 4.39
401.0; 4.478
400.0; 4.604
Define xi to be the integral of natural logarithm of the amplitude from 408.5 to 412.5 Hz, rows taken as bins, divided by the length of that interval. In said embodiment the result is 1.53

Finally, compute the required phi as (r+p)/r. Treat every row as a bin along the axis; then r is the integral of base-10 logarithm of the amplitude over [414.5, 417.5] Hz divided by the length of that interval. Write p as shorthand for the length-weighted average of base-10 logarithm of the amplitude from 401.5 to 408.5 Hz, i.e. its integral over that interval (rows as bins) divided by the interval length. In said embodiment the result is 1.94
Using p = 0.659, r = 0.703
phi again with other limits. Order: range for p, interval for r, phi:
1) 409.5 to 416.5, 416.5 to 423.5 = 1.98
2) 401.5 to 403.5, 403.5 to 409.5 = 1.97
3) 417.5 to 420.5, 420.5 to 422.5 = 1.99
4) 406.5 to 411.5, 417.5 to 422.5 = 1.96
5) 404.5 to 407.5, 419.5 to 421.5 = 1.94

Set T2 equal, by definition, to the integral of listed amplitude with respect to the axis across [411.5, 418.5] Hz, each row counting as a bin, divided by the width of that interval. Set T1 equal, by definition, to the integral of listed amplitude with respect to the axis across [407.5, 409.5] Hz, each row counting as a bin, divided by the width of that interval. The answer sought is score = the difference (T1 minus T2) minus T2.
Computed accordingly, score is -5.12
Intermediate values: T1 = 4.66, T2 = 4.89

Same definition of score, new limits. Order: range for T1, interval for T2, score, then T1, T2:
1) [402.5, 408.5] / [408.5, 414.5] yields -4.75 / 4.59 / 4.67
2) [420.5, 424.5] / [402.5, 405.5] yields -4.37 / 4.79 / 4.58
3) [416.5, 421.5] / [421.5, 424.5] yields -4.59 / 4.92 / 4.75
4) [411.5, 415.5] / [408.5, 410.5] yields -4.56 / 4.84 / 4.70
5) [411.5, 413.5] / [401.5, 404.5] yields -4.38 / 4.71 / 4.54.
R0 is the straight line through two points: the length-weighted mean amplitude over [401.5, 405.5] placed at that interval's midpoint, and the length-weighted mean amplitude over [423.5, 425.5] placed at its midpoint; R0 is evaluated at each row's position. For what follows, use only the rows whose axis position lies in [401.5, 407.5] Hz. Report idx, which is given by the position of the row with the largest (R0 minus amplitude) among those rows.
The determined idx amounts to 402.0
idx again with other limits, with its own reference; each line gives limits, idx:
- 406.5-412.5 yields 411.0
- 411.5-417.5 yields 412.0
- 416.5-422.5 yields 419.0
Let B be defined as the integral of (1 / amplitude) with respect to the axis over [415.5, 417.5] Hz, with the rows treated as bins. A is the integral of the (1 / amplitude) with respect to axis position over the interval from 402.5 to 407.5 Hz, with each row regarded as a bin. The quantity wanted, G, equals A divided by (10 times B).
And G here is 0.27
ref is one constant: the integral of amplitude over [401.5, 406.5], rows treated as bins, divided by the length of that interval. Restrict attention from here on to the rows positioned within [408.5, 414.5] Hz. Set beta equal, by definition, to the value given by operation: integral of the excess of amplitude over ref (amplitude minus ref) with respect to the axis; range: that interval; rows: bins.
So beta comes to 0.7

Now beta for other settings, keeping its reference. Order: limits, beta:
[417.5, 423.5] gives 1.7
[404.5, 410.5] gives 0.4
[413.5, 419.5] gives 2.0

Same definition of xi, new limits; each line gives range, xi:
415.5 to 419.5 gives 1.58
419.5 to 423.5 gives 1.59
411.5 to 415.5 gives 1.58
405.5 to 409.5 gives 1.53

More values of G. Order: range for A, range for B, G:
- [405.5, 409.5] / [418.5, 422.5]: 0.10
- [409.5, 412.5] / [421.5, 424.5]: 0.10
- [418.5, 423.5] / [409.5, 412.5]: 0.16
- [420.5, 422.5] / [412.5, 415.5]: 0.07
